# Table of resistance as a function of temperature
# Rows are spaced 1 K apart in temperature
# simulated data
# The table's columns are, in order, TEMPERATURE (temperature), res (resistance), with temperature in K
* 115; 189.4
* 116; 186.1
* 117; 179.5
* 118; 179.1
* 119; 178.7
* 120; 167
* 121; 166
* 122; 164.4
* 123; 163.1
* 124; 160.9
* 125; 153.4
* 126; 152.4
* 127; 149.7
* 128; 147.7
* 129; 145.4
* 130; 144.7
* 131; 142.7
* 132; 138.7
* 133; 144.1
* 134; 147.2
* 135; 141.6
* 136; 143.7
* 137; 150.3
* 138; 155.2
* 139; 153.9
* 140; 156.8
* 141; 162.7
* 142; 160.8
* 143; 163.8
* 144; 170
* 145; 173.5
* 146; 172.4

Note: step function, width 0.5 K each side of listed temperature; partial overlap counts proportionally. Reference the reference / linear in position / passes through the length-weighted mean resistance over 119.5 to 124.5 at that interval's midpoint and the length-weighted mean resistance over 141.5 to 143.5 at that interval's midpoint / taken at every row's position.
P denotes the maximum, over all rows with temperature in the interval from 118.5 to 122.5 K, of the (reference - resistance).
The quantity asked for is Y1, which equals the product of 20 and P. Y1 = -2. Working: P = 0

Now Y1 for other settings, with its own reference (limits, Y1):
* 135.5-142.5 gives 385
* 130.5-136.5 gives 492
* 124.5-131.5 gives 414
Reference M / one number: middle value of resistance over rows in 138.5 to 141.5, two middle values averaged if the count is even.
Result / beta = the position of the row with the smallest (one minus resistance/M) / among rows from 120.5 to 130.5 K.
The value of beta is 121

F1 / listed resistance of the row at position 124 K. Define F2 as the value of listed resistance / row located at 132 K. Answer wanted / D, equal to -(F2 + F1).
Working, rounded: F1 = 160.9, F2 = 138.7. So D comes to -300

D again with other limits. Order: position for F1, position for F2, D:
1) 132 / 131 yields -281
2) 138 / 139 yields -309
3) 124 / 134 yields -308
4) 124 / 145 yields -334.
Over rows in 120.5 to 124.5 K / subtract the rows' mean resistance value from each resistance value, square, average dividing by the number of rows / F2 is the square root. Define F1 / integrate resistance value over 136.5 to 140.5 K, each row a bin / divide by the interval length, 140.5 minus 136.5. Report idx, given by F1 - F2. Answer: 152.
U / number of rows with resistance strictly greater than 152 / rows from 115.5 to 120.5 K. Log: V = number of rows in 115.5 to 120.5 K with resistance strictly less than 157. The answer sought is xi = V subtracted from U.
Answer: 5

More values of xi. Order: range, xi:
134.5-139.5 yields -3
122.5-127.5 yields 1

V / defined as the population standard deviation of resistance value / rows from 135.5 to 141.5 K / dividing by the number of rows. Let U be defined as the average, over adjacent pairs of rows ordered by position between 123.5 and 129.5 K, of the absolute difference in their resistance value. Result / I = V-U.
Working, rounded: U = 3.10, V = 5.8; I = 3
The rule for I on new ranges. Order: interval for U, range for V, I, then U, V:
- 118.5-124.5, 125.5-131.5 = 0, 3.56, 3.2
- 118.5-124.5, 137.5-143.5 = 0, 3.56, 3.8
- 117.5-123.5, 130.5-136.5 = -1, 3.20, 2.6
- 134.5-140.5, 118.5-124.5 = 2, 3.56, 5.7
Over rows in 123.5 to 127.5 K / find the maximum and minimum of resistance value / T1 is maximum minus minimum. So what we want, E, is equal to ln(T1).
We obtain 2.42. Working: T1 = 11.2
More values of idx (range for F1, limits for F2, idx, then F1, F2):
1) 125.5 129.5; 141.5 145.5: 144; 149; 5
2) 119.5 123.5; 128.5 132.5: 163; 165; 3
